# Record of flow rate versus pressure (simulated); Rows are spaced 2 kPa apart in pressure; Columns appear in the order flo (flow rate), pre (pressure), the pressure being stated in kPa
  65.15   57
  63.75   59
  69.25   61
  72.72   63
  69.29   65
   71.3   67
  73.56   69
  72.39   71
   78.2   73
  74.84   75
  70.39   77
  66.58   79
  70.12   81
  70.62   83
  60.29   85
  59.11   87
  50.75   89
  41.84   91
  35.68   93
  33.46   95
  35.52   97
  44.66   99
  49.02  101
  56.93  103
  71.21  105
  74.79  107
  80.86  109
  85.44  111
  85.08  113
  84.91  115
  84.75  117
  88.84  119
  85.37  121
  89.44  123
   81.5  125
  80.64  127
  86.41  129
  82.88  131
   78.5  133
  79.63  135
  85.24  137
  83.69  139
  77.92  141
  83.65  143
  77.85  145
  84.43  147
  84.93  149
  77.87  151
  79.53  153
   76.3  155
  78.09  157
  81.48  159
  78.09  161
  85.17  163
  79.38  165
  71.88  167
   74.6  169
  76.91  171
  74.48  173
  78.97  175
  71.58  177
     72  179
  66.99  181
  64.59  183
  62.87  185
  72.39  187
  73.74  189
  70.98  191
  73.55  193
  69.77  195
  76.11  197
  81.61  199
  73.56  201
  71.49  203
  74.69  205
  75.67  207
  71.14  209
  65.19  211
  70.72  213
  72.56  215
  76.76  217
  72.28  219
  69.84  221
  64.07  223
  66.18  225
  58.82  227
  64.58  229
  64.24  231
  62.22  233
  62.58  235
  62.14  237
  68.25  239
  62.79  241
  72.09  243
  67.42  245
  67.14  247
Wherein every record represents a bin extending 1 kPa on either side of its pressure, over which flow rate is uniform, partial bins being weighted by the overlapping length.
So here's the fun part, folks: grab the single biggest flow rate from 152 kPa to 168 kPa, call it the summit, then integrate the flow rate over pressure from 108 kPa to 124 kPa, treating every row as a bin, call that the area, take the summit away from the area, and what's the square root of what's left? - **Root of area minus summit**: 36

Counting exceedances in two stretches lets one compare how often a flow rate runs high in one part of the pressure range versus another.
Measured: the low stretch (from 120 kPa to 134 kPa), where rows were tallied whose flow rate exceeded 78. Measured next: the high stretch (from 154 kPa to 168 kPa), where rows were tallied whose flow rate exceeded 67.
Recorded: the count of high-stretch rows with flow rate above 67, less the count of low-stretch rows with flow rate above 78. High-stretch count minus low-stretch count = 0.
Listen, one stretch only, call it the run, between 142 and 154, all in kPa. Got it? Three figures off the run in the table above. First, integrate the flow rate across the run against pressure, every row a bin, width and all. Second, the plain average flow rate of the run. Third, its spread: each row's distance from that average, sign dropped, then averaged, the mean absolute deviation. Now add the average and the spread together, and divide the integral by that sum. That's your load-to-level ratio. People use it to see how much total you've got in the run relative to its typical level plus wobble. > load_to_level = 11.6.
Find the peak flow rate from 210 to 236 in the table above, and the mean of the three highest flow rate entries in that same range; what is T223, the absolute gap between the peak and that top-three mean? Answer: 2.9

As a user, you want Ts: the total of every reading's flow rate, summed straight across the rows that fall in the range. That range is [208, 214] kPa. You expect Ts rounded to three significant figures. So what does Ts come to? 207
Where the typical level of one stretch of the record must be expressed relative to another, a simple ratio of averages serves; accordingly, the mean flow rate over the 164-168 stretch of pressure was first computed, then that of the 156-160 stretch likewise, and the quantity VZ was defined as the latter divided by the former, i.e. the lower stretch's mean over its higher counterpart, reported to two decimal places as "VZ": 1.05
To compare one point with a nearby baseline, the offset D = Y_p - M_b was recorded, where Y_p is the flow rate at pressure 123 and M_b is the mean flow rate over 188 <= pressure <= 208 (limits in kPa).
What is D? 15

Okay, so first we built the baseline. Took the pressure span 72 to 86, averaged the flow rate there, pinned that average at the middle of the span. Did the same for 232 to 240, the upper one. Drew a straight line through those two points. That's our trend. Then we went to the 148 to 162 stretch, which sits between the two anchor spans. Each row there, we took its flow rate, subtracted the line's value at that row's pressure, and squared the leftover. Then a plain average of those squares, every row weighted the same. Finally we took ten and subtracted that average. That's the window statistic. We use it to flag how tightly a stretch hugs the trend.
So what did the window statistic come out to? -151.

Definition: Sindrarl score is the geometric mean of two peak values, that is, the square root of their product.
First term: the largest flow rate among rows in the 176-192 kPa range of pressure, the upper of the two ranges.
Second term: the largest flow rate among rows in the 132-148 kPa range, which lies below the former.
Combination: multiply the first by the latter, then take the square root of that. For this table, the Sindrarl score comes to 79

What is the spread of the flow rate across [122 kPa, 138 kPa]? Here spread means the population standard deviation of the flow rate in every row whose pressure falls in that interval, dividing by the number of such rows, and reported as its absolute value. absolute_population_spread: 3.5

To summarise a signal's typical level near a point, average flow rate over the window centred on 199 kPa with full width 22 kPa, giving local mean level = 74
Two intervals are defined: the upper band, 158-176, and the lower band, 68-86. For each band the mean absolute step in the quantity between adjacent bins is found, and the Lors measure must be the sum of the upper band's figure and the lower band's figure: 8.6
